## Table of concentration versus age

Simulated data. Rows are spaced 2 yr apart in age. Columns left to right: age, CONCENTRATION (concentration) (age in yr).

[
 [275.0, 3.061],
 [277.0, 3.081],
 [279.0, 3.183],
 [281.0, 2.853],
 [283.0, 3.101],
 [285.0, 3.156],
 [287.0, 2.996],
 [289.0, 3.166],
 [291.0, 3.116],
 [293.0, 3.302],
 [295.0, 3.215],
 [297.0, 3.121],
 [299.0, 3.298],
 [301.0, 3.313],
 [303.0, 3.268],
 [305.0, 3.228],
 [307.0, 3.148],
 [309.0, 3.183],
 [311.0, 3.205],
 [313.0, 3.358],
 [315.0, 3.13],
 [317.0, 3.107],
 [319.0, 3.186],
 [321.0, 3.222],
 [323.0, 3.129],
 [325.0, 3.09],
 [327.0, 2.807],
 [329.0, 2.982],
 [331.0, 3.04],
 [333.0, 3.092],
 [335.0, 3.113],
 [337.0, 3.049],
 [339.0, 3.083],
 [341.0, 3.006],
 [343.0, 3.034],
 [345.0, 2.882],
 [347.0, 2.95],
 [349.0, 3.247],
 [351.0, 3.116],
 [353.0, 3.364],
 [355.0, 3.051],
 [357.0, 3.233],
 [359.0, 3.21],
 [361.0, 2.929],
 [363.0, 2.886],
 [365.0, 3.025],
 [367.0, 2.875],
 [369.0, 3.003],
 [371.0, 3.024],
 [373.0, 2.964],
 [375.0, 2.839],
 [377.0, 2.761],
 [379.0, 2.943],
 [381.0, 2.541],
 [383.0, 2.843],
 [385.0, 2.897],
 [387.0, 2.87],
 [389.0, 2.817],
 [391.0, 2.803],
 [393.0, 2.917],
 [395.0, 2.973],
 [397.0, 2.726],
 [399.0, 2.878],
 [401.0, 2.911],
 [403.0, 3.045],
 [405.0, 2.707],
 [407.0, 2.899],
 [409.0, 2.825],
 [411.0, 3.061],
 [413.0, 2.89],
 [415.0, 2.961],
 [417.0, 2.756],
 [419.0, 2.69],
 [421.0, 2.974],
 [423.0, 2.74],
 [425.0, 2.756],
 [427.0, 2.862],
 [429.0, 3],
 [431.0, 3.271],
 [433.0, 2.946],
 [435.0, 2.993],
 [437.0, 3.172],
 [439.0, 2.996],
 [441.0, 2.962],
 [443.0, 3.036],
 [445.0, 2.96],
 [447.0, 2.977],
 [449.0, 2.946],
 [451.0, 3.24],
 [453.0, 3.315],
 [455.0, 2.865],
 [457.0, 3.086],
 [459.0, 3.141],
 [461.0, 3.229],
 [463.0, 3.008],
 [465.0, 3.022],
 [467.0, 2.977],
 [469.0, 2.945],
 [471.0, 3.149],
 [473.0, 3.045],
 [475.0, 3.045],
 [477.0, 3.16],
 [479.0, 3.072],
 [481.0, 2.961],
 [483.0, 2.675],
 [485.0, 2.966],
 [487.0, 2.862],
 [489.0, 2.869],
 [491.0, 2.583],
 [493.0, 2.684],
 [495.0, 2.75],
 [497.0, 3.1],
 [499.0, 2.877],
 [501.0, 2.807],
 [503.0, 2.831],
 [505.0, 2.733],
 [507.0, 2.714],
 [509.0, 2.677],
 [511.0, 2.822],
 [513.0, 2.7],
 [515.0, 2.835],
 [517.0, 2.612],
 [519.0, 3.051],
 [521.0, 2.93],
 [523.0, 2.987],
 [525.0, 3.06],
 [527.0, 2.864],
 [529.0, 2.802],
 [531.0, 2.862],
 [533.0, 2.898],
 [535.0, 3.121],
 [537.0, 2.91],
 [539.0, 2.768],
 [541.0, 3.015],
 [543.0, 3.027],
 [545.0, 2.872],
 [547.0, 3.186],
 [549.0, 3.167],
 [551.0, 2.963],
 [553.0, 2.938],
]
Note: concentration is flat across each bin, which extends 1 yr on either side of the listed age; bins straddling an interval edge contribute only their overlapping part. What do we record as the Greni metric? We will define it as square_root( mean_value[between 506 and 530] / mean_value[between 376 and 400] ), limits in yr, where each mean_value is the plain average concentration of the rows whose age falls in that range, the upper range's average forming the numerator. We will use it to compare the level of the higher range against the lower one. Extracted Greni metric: 1.00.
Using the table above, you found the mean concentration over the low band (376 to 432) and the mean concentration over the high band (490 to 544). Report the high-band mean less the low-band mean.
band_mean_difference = -0.02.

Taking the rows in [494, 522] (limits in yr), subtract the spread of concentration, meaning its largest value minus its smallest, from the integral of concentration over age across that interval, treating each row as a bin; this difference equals 78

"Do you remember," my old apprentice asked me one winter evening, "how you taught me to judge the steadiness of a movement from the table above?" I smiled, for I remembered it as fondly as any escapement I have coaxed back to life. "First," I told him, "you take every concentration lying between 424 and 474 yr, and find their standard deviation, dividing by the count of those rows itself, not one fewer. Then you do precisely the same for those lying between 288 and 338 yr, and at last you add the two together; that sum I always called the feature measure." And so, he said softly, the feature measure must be 0.248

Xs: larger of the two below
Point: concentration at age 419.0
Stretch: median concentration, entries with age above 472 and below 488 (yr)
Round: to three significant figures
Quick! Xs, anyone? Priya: 3.01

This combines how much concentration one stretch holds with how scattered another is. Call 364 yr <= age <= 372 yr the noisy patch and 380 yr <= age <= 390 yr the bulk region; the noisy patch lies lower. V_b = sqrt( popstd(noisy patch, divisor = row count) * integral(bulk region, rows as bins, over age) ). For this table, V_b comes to 1.32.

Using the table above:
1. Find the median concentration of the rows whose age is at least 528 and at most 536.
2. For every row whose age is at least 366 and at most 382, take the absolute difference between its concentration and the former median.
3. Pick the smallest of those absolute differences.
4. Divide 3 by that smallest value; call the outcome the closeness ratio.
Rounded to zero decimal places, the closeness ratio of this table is 600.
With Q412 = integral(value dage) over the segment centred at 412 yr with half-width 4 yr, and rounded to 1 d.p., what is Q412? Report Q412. 23.5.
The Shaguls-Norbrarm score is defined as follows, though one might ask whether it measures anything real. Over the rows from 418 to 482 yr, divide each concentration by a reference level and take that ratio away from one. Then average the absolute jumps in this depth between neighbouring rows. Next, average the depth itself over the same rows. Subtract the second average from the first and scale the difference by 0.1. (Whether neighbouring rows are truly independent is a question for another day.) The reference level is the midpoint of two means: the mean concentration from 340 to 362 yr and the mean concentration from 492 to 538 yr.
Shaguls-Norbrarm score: 0.006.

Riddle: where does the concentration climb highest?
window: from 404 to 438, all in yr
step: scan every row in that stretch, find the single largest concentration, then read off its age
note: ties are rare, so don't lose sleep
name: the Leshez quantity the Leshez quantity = 431.0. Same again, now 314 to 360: 353.0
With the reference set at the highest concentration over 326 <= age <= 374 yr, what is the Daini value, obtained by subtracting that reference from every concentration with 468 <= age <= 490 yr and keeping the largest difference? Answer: -0.20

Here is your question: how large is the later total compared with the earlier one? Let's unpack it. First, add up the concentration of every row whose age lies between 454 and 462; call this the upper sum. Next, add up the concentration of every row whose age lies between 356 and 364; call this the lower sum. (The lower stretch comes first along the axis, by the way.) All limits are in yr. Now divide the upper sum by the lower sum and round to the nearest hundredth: 1.01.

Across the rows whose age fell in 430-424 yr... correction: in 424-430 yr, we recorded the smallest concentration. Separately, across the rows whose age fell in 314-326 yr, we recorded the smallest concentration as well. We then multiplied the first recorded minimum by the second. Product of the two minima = 8.5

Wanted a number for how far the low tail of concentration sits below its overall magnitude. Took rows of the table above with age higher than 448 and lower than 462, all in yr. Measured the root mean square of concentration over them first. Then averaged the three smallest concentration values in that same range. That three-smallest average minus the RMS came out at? -0.155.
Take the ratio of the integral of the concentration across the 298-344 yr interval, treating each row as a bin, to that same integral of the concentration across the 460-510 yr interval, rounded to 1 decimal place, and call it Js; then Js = 1.0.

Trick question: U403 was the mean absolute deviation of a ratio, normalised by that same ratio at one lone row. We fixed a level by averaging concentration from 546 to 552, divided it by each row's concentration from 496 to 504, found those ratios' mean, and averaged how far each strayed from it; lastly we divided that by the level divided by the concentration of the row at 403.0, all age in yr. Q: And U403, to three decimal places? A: 0.034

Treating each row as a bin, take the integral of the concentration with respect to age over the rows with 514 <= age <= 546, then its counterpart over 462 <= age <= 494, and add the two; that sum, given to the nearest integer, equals 187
